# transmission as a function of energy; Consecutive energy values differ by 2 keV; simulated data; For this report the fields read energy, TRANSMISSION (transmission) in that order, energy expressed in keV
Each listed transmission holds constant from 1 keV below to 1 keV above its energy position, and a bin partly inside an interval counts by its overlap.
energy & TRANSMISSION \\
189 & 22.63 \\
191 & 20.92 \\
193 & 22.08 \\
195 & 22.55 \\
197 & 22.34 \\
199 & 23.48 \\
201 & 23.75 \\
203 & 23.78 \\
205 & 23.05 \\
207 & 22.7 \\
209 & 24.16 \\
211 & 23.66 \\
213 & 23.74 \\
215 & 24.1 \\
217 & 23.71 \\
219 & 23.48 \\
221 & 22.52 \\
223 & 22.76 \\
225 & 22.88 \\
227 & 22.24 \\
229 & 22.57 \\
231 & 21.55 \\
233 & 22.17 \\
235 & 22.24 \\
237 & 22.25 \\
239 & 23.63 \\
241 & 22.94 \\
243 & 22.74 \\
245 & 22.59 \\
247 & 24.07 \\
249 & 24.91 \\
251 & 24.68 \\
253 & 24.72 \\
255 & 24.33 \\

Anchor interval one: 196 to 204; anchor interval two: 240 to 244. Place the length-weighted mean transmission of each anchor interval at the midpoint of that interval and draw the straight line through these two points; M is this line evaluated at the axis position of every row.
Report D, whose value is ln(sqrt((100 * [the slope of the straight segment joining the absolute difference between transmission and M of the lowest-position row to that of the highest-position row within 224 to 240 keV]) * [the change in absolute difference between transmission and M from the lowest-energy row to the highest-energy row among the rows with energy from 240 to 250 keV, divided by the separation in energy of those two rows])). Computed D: 0.0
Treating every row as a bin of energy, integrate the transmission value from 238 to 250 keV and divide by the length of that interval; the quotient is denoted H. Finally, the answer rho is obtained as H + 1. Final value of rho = 24.5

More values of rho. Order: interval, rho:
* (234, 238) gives 23.2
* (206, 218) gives 24.7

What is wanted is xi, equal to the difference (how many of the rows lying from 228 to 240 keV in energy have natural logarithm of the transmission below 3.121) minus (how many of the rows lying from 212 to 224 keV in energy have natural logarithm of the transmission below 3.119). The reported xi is 4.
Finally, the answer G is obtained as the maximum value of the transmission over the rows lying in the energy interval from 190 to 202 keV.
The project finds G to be 23.75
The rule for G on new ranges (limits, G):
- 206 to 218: 24.16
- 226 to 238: 22.57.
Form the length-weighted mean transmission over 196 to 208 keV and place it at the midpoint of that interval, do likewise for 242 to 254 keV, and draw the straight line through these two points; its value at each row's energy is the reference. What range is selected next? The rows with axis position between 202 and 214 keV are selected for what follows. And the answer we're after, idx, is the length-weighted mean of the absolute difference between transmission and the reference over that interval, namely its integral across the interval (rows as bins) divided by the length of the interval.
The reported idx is 0.48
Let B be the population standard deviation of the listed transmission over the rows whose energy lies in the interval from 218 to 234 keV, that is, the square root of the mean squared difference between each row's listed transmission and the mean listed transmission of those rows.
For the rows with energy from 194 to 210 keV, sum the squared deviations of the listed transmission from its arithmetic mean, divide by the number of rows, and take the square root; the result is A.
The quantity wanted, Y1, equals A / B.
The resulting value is 1.17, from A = 0.62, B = 0.53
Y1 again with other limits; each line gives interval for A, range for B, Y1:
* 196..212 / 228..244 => 0.99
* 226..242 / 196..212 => 1.00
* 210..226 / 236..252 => 0.56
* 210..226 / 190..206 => 0.58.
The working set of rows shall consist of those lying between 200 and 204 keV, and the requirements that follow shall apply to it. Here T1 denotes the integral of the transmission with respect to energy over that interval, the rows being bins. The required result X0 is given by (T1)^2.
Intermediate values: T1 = 95.1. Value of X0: 9036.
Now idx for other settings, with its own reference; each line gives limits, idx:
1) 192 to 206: 0.56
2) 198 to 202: 0.47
